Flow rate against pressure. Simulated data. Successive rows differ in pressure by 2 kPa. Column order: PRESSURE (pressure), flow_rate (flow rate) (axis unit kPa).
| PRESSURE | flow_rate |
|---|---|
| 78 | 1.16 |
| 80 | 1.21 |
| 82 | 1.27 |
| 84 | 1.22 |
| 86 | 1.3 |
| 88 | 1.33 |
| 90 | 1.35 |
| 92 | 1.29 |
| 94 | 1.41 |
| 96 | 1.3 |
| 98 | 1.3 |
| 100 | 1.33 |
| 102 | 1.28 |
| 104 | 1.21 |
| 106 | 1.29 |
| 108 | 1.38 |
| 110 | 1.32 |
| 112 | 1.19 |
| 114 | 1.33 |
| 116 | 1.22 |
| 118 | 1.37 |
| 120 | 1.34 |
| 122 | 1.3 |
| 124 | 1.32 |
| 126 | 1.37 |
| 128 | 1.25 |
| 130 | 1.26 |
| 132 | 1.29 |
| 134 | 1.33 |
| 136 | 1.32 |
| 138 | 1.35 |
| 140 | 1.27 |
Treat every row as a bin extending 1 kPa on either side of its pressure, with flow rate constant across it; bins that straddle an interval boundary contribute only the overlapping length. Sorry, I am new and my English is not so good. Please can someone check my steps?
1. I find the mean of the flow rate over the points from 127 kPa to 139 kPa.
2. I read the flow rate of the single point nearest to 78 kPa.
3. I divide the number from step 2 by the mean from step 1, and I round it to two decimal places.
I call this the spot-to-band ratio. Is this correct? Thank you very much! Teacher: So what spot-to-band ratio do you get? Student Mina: 0.89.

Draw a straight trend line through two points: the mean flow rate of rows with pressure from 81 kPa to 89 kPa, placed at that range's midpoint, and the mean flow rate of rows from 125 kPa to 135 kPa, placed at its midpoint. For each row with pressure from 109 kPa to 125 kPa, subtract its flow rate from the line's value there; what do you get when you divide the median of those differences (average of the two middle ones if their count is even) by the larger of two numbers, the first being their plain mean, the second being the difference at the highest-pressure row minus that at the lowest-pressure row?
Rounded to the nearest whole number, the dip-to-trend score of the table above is -4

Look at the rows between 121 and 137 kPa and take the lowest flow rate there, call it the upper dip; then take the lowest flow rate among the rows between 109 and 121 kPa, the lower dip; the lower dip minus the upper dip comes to -0.06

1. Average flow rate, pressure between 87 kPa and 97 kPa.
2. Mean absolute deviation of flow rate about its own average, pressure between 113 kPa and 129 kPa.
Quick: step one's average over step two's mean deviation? 32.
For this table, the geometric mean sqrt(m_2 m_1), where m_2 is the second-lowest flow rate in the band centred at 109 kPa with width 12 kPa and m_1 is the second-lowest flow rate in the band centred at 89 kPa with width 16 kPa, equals 1.24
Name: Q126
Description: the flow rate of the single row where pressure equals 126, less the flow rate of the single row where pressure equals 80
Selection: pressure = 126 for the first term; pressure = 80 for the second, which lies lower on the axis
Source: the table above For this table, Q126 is 0.16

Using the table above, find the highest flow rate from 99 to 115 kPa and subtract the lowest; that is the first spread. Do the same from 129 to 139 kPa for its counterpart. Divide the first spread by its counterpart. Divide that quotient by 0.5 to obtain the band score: 4.2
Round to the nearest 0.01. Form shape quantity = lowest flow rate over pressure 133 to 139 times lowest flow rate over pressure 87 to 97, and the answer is 1.70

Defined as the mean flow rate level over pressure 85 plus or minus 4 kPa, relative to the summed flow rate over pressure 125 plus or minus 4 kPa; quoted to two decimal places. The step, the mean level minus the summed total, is -3.96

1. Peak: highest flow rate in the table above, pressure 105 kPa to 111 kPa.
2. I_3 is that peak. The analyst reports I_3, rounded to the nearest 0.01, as 1.38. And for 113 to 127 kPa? 1.37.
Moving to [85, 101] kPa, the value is 1.41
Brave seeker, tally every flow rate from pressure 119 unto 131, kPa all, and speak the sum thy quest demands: 7.84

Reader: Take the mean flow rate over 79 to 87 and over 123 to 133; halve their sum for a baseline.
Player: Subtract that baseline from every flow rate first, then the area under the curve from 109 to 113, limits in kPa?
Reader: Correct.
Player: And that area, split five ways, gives -0.02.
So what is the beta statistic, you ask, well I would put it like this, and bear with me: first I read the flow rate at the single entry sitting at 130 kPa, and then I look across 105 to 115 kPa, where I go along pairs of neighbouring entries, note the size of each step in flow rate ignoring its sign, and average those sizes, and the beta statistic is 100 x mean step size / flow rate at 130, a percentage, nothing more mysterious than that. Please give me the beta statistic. 8.3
